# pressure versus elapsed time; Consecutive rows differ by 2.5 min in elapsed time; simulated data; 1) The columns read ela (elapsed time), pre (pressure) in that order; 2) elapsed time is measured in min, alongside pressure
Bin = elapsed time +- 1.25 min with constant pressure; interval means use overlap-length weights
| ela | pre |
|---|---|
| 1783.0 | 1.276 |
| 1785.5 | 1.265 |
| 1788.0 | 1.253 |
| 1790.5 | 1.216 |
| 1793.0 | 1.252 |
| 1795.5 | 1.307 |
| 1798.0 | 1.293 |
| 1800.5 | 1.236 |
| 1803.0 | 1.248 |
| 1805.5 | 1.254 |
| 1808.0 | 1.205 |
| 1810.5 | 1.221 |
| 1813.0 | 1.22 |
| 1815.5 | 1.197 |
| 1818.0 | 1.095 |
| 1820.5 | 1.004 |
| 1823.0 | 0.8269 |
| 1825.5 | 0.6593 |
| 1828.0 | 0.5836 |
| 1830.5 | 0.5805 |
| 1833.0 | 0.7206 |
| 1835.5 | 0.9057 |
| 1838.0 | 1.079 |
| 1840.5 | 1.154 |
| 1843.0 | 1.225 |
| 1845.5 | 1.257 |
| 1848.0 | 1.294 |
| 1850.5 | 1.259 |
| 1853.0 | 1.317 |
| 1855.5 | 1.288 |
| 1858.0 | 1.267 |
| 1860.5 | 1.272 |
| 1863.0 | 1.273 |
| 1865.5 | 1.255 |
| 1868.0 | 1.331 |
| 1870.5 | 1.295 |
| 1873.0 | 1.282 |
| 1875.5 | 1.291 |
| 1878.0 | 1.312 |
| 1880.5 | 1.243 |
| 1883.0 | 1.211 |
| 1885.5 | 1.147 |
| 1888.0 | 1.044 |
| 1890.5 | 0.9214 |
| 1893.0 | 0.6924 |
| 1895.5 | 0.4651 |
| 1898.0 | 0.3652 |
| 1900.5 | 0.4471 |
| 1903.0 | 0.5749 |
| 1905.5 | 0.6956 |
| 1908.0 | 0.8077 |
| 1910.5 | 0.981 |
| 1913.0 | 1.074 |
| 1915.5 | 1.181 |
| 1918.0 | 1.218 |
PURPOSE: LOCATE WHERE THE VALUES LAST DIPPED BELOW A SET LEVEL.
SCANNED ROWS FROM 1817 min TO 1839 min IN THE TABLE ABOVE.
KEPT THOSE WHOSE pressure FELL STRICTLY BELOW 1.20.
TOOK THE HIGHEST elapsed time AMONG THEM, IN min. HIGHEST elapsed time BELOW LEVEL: 1838.0 min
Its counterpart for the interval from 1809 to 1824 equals 1823.0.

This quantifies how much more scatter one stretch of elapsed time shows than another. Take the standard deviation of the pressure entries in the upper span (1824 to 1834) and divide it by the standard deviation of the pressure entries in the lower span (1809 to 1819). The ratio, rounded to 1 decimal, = 1.1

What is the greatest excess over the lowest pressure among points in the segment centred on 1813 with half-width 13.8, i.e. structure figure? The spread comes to 0.59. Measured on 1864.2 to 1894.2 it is 0.64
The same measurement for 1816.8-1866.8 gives 0.74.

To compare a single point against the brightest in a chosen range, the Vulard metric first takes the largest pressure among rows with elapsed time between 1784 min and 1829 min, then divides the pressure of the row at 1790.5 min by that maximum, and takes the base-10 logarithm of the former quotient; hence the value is -0.031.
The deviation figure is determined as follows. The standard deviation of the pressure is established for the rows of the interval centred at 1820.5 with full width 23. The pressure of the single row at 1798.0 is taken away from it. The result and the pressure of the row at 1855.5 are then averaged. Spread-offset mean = 0.13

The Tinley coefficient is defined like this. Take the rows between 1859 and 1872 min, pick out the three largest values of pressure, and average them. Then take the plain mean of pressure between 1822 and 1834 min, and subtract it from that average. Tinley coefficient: 0.63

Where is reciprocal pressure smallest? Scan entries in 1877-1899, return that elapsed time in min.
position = 1878.0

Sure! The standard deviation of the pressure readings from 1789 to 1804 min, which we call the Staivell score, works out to 0.03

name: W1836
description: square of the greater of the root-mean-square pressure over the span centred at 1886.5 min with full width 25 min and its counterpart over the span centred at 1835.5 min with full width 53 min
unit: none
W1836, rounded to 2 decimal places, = 1.20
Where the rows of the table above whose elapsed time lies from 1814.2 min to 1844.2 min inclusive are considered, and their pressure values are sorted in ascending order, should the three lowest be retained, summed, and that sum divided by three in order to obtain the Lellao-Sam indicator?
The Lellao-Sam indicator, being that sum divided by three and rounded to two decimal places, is 0.61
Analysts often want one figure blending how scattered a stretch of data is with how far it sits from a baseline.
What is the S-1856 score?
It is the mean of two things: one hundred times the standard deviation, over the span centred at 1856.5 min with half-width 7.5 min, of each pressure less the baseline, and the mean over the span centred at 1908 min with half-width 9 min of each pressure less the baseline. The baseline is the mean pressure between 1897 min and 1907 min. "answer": 1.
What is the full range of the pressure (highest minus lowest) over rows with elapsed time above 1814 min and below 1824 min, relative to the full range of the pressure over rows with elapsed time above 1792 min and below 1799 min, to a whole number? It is 7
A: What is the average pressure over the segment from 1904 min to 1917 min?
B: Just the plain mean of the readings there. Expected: 0.95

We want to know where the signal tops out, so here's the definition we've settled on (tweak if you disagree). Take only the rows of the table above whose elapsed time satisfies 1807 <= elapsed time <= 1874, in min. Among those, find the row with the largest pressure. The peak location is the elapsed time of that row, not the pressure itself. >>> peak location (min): 1868.0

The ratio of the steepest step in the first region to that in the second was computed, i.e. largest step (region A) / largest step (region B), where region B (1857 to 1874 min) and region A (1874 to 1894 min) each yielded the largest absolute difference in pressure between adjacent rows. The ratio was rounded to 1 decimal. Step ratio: 3.0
